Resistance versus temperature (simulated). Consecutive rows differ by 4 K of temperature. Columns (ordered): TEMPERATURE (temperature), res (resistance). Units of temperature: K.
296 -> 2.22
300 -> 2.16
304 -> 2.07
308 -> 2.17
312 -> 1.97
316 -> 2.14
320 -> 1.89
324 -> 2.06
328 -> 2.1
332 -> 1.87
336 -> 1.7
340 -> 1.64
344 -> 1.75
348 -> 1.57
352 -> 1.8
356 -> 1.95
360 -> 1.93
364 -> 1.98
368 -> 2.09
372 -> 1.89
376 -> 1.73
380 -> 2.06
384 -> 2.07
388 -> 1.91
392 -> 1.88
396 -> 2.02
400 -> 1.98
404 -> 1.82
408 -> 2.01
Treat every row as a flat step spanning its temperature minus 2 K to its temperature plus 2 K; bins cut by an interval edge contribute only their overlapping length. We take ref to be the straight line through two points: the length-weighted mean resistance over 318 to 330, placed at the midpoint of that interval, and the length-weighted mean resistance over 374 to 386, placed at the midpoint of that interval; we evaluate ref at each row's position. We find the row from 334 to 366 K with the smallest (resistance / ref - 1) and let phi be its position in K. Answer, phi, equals 348 K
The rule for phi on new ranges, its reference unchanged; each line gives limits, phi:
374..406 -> 376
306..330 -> 320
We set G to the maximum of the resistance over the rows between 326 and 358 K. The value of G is 2.1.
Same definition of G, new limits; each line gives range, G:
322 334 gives 2.1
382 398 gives 2.07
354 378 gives 2.09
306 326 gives 2.17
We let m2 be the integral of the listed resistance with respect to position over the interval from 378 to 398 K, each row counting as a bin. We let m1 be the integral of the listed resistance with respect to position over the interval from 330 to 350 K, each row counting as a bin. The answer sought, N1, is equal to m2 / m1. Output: 1.17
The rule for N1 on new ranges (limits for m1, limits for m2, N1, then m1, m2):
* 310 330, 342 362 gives 0.89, 40.6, 36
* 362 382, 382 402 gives 1.01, 39.0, 39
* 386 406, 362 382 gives 1.01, 38.4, 39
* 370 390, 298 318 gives 1.09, 38.6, 42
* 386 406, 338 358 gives 0.91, 38.4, 35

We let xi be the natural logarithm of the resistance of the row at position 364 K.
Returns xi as 0.68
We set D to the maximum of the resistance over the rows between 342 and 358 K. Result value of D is 1.95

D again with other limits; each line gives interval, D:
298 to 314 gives 2.17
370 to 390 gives 2.07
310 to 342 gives 2.14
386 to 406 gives 2.02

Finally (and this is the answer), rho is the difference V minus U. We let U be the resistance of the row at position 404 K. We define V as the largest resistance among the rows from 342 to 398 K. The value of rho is 0.27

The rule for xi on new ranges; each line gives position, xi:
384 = 0.73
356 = 0.67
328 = 0.74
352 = 0.59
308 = 0.77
